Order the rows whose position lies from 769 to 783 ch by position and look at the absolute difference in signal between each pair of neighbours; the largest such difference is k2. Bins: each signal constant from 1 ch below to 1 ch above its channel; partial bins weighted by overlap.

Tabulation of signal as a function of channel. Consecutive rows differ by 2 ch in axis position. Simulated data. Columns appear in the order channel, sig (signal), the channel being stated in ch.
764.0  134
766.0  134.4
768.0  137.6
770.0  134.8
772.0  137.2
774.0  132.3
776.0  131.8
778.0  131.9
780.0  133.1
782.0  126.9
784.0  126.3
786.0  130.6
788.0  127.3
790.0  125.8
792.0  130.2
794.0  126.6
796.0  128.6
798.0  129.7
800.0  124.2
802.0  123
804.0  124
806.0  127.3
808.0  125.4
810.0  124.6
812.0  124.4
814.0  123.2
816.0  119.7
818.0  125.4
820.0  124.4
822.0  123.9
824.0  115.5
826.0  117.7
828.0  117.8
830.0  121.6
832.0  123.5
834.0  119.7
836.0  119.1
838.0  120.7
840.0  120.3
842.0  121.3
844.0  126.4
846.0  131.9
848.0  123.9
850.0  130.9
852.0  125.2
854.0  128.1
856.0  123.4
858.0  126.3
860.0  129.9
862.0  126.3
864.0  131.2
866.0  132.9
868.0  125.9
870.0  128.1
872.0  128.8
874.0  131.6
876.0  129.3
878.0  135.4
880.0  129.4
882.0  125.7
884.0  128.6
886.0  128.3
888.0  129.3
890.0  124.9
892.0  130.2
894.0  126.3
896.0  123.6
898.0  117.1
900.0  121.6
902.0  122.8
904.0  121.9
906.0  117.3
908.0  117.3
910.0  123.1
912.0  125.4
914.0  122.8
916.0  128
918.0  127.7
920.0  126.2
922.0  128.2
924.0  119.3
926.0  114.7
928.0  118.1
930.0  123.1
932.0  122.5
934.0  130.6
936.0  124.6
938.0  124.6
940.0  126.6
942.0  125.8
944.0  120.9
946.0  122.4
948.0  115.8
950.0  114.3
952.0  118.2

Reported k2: 6.2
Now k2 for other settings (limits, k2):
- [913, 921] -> 5.2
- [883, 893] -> 5.3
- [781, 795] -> 4.4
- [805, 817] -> 3.5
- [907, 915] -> 5.8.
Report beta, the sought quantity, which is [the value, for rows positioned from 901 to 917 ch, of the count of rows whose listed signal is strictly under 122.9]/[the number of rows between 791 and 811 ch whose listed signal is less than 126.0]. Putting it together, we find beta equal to 1.0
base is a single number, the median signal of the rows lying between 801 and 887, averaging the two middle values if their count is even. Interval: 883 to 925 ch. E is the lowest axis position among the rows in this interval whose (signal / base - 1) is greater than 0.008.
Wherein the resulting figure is 884.0 ch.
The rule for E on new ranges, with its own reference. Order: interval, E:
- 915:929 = 916.0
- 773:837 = 774.0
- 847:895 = 850.0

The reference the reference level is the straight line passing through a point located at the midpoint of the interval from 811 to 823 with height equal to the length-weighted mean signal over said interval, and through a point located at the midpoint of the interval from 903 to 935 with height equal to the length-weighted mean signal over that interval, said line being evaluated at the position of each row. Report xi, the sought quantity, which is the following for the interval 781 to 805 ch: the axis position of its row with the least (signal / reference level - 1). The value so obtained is 802.0 ch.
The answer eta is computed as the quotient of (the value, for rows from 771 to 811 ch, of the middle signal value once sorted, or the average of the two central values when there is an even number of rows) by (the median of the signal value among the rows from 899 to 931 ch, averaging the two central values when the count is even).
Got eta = 1.04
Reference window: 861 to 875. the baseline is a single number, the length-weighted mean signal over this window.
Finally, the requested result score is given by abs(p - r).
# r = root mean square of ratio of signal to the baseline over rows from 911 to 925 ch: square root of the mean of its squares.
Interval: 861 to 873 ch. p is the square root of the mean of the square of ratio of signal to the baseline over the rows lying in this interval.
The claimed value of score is 0.027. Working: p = 1.00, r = 0.97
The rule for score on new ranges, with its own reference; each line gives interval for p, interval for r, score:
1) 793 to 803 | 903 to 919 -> 0.027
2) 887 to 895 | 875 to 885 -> 0.016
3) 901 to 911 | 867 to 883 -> 0.068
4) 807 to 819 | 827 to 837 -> 0.027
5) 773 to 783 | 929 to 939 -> 0.047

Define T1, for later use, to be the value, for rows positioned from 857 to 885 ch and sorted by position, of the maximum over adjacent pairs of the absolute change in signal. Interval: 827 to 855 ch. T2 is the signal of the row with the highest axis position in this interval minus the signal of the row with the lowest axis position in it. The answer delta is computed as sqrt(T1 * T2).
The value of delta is 8.5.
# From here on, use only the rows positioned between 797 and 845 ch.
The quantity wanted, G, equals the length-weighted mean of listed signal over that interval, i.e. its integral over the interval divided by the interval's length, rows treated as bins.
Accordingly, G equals 123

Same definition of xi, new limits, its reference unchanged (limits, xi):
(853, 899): 898.0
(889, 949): 926.0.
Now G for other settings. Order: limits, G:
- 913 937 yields 124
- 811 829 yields 121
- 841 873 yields 128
